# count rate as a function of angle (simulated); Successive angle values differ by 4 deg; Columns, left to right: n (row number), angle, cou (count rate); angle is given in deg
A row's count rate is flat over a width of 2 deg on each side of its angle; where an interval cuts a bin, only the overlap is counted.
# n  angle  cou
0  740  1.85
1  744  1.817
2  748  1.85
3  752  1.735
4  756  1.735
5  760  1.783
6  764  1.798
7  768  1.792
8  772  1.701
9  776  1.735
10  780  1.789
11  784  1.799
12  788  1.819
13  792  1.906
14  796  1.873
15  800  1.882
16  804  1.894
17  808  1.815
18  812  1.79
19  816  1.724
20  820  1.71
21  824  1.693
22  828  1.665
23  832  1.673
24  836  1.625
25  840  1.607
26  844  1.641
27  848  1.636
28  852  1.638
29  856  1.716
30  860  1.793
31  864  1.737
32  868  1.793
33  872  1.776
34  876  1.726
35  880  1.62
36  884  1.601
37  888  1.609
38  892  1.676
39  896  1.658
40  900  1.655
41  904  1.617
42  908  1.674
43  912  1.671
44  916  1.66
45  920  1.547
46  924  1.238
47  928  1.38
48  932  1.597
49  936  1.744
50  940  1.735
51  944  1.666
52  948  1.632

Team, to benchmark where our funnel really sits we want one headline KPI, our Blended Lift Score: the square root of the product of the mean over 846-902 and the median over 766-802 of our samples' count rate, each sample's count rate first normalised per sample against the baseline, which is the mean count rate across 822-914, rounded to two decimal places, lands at 1.04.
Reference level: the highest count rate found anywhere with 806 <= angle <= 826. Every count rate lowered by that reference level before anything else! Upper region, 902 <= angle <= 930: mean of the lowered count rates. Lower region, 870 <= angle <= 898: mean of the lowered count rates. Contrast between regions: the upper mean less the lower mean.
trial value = -0.13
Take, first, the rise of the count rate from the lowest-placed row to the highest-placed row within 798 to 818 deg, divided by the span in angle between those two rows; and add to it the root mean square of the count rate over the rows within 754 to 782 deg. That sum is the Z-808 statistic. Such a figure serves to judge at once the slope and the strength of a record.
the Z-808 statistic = 1.752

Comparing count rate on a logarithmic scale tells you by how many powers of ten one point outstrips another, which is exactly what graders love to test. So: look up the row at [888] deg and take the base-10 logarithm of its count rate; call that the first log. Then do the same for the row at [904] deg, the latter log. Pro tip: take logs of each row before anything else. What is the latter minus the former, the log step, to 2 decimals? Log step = 0.00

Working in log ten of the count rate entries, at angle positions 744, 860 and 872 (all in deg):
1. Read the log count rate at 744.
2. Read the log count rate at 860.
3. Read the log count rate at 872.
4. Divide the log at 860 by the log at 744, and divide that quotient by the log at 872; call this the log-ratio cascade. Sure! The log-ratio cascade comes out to 3.92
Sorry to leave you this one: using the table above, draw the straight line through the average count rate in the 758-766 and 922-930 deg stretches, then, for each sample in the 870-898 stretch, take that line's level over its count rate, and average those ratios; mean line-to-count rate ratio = 0.860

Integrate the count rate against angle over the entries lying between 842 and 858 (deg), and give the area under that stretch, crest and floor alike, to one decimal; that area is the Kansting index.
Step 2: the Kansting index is 26.5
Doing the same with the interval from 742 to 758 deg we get 28.5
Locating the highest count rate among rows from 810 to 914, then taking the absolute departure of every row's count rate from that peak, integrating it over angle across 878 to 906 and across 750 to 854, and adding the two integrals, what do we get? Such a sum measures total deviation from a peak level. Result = 12.6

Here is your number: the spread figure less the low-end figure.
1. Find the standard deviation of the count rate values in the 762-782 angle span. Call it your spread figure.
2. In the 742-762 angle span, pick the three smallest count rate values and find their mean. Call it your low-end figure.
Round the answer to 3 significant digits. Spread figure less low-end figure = -1.71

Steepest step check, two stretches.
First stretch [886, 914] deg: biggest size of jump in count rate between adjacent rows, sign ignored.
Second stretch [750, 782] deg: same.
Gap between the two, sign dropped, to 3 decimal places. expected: 0.024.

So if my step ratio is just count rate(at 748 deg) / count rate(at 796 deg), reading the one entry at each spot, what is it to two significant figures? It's 0.99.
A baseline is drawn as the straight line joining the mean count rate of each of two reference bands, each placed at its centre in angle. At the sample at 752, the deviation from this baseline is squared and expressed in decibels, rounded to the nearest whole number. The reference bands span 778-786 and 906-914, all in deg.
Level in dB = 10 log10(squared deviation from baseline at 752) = -21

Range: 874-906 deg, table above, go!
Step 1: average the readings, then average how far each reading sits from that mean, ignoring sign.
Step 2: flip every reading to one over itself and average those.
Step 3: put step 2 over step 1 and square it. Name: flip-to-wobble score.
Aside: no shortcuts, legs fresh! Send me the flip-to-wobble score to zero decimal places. 330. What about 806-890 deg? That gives 96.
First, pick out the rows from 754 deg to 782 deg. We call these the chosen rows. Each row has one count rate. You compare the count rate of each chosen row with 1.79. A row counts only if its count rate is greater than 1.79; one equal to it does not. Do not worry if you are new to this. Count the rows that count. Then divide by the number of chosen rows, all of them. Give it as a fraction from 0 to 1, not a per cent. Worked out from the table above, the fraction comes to 0.29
